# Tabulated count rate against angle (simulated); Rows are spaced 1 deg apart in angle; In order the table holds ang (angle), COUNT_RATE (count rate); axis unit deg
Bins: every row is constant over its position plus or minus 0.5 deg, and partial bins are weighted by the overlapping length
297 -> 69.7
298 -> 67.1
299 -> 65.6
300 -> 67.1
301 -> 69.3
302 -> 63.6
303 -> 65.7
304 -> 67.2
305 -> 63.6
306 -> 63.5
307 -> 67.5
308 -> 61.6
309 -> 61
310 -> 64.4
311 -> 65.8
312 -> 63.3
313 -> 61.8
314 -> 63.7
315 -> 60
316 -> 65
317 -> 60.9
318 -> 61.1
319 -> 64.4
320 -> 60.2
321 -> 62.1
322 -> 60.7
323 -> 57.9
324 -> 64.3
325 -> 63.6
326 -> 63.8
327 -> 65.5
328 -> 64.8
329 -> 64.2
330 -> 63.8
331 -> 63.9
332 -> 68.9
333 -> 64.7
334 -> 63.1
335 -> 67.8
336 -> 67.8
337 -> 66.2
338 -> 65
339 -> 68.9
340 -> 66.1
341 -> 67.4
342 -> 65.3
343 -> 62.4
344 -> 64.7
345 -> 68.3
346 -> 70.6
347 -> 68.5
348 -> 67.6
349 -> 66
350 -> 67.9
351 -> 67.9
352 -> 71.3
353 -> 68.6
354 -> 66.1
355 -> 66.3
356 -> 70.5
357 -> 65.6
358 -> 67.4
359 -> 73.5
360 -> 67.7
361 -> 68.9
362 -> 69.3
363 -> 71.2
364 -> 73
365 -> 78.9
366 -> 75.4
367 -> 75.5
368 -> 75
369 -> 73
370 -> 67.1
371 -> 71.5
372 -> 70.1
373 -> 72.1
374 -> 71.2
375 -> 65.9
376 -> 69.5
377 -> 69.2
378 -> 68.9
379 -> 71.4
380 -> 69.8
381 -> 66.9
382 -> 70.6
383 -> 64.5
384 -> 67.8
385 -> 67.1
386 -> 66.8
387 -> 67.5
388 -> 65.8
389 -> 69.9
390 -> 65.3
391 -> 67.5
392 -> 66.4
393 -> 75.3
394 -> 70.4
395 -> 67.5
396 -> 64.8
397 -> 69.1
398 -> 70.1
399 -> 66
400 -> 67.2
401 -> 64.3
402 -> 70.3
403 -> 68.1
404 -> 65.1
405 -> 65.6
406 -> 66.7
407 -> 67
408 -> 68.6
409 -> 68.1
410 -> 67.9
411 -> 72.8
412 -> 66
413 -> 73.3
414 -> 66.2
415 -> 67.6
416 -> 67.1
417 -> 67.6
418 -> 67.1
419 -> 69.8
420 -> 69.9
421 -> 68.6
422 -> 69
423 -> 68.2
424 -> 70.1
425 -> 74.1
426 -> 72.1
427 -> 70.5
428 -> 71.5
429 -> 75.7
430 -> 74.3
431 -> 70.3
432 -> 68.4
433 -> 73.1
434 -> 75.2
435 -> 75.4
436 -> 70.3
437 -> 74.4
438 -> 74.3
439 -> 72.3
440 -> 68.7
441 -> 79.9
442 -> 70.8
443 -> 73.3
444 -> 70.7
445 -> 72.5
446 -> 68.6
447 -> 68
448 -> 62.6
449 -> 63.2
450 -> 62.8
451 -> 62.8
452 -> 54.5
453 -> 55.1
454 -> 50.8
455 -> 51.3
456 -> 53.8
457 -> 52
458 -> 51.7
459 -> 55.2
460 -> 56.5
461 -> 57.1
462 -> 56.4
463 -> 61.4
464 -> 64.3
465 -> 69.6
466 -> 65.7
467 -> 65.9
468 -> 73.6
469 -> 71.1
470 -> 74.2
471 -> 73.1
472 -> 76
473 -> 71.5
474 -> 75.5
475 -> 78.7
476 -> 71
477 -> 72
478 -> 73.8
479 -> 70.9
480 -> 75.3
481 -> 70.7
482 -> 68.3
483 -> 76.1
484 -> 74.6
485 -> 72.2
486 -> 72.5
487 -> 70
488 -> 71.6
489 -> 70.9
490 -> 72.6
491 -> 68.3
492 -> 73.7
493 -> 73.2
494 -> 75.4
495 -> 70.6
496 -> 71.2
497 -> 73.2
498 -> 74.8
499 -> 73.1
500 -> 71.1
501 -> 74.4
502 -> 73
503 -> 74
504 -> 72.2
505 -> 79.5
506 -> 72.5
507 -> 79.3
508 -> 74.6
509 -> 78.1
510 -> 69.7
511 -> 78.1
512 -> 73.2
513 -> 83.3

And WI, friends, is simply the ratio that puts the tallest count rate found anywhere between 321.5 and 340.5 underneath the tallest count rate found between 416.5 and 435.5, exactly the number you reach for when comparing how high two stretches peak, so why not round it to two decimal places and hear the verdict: 1.10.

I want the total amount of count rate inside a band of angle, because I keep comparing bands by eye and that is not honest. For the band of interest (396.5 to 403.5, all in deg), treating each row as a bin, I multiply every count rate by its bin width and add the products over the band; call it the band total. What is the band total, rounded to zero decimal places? 475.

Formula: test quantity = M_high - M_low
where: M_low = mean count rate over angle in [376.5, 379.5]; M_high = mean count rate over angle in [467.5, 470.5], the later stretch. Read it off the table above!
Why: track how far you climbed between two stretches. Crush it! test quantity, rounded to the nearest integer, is 3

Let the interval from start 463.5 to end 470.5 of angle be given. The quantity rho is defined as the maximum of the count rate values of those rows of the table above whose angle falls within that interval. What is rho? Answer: 74.2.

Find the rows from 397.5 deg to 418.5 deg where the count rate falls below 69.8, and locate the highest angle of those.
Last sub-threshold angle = 418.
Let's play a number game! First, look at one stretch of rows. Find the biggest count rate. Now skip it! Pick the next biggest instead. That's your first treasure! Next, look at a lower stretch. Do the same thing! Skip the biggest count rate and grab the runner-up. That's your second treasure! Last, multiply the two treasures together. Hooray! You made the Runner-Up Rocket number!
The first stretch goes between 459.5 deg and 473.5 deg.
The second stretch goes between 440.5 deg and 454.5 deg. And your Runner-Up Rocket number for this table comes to 5439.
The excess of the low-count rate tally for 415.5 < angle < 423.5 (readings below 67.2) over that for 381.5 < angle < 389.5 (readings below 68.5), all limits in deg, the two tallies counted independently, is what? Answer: -4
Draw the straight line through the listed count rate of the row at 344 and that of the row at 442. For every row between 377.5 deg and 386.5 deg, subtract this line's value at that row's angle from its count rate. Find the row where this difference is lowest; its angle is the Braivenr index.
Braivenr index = 383 deg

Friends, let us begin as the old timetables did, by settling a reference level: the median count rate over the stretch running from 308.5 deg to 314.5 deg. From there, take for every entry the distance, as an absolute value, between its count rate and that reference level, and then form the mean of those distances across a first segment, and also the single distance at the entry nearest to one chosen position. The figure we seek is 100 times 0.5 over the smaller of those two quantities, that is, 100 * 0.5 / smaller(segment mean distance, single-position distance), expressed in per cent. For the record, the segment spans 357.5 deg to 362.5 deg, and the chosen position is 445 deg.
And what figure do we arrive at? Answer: 8.5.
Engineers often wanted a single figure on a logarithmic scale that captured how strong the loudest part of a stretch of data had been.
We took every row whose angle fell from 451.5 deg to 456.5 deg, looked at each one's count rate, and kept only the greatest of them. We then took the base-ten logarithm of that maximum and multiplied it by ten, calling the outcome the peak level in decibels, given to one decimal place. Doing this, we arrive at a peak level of 17.4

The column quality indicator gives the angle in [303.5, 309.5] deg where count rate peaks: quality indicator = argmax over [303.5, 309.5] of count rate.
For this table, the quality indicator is 307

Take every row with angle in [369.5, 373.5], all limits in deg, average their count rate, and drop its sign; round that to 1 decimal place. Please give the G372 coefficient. 70.2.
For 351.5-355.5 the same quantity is 68.1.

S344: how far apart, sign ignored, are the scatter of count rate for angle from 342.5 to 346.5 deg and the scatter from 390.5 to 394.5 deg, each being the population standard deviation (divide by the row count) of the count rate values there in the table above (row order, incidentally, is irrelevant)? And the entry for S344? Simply 0.28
